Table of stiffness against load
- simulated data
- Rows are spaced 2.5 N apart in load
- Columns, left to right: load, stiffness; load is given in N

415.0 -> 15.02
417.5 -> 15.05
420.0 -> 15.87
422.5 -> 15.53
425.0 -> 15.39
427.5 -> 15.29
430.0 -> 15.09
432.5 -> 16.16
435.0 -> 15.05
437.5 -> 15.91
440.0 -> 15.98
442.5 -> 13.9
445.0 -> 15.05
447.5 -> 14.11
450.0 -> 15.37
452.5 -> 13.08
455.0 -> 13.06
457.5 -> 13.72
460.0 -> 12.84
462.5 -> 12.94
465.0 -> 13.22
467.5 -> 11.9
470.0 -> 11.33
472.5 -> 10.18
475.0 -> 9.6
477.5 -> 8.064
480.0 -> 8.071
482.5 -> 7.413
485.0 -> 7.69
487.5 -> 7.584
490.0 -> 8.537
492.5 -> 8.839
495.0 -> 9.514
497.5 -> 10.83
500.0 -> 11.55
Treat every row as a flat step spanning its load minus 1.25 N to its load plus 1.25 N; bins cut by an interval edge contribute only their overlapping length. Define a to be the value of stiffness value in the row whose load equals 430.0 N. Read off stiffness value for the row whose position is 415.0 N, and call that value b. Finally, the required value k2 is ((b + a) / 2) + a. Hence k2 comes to 30.1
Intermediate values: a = 15.09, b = 15.02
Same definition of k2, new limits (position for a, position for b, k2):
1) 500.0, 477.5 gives 21.4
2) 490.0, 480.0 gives 16.8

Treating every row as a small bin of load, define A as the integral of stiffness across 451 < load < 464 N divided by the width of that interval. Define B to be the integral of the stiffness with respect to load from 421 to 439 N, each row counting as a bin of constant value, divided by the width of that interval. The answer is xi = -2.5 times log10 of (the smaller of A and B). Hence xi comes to -2.80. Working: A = 13.2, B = 16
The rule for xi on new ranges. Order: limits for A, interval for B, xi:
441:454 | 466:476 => -2.59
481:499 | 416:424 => -2.34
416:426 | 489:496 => -2.38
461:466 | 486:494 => -2.30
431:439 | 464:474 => -2.66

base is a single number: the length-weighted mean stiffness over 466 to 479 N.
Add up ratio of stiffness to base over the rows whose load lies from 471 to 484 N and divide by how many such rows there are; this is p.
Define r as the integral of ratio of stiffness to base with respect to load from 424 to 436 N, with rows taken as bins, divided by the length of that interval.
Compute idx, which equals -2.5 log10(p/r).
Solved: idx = 0.6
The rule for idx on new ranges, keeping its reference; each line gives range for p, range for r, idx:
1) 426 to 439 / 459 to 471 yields -0.2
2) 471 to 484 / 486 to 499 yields 0.1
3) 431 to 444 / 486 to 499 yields -0.6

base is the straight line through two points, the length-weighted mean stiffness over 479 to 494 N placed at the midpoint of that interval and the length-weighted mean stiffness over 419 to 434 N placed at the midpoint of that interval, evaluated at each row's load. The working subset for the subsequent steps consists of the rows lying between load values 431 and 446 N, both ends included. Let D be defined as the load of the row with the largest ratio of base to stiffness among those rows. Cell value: 442.5 N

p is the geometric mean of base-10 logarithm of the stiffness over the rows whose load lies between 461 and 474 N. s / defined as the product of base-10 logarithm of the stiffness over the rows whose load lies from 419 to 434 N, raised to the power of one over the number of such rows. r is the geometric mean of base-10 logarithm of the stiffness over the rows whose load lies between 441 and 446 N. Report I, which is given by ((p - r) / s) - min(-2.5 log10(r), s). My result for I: 0.088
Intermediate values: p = 1.07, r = 1.16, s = 1.192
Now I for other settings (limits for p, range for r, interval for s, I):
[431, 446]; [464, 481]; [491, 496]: 0.193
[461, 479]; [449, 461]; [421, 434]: 0.053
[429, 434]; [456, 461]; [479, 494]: 0.204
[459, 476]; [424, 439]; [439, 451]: 0.082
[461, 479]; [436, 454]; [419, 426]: 0.057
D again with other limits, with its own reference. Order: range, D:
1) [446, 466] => 452.5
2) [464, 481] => 477.5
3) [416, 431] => 417.5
